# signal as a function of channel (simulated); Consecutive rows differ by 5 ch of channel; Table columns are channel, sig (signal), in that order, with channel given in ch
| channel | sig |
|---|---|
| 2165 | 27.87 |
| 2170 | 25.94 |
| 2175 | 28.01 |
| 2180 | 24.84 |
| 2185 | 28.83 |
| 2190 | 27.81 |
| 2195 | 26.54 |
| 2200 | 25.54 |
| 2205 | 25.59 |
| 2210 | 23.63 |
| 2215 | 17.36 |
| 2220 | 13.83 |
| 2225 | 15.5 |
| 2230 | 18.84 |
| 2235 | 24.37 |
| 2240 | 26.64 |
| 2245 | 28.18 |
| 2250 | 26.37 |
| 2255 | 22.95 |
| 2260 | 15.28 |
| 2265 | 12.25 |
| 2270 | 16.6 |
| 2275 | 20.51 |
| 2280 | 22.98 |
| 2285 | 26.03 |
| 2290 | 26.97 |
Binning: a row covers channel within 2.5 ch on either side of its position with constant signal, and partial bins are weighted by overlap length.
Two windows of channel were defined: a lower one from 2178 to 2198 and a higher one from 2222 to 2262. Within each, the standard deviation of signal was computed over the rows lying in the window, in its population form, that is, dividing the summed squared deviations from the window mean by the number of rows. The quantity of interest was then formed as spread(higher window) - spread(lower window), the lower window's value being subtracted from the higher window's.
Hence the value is 3.3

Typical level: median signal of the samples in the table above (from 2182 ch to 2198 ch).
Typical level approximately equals 27.8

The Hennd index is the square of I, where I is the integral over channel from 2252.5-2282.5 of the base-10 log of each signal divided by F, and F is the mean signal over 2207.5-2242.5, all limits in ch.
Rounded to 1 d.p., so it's 2.0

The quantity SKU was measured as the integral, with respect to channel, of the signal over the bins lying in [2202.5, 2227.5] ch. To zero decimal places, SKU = 480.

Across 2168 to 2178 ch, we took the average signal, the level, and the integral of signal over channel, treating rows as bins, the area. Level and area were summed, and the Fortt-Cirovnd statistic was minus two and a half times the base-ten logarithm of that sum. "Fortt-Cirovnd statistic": -6.18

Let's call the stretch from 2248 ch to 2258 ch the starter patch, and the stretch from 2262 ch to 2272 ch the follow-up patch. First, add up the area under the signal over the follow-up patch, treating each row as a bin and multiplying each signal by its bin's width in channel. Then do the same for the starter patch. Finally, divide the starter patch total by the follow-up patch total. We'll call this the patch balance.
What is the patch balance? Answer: 1.7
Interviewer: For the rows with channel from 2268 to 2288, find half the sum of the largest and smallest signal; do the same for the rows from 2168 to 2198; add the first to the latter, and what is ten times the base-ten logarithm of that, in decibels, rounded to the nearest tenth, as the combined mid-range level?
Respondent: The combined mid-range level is 16.8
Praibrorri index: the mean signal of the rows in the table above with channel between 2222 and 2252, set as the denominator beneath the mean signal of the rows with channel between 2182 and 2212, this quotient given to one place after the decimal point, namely 1.1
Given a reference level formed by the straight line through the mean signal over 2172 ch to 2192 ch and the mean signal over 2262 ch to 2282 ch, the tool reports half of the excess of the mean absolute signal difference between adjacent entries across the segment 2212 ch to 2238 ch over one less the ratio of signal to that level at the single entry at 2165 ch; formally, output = 1.7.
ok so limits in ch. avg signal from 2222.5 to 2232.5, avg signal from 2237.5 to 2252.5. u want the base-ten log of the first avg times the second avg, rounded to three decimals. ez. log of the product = 2.667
